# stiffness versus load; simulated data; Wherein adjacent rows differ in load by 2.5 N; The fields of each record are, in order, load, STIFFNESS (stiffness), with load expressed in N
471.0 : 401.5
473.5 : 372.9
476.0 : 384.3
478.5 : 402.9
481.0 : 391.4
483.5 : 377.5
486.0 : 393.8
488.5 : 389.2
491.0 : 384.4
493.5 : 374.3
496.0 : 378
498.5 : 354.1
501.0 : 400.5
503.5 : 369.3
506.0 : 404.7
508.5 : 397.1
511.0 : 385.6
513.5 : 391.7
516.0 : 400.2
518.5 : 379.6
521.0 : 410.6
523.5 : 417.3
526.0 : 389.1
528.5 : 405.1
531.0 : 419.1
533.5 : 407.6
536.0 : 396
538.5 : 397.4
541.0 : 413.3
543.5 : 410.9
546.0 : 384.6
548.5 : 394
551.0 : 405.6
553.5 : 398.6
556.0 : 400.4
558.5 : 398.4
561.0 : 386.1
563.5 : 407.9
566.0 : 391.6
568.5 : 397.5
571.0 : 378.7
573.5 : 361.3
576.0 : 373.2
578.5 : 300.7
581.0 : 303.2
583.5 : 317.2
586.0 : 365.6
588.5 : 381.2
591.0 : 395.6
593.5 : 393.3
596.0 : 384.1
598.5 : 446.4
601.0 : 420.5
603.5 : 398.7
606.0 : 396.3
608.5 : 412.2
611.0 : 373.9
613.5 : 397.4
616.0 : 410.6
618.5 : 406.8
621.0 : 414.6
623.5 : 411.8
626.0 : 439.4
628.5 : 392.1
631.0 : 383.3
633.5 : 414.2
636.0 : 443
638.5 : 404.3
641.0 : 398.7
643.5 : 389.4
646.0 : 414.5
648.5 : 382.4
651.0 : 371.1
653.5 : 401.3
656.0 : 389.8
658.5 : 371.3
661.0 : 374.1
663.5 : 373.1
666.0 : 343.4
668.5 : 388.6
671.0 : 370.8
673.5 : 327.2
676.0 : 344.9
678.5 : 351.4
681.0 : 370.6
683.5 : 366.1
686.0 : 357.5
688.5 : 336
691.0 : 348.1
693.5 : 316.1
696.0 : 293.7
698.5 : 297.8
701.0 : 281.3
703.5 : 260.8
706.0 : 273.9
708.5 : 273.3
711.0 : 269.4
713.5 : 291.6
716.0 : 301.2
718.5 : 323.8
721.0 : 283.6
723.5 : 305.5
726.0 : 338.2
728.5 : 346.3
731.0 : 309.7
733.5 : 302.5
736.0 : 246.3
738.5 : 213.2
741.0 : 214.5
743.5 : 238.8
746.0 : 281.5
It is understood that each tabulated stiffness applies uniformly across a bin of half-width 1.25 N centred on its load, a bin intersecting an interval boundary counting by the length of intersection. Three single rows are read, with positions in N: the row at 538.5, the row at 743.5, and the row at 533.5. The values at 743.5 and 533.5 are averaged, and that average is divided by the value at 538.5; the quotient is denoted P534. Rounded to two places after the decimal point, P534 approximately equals 0.81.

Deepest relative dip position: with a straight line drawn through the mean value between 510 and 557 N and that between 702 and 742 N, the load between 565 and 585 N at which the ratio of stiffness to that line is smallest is 578.5 N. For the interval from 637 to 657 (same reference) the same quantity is 651.0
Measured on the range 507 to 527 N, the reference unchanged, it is 518.5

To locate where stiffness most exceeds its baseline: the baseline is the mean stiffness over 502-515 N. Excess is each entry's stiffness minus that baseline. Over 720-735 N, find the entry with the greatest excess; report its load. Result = 728.5 N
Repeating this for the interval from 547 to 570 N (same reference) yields 563.5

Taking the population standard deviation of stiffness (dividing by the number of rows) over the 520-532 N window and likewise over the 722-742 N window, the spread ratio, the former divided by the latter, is 0.2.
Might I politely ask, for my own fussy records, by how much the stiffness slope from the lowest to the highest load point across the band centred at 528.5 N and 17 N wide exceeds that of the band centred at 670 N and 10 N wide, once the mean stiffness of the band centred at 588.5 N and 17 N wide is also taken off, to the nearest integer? -362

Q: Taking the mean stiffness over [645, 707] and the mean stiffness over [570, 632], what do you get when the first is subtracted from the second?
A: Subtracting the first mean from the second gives 38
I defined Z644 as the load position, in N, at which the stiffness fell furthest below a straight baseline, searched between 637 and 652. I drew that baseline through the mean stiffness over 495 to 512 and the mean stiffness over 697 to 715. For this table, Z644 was 651.0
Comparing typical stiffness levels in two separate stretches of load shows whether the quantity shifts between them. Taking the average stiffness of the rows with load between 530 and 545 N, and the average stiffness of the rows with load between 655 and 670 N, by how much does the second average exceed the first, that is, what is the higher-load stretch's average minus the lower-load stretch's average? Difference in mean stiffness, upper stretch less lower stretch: -34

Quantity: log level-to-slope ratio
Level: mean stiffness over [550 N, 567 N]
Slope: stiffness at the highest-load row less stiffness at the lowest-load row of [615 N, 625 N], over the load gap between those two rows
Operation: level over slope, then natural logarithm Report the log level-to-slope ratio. 7.8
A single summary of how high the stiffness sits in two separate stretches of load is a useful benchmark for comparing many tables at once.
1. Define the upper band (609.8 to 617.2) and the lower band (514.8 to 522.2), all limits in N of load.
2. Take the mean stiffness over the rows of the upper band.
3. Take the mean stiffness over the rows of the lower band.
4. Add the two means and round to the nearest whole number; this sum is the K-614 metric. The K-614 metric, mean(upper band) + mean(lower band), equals 791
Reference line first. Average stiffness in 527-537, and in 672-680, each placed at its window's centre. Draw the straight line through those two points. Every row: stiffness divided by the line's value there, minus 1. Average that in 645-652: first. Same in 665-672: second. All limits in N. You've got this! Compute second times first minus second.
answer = -0.06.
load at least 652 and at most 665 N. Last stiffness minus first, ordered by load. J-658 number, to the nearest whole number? -28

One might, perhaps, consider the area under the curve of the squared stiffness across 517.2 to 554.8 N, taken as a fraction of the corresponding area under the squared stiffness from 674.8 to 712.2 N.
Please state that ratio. 1.60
